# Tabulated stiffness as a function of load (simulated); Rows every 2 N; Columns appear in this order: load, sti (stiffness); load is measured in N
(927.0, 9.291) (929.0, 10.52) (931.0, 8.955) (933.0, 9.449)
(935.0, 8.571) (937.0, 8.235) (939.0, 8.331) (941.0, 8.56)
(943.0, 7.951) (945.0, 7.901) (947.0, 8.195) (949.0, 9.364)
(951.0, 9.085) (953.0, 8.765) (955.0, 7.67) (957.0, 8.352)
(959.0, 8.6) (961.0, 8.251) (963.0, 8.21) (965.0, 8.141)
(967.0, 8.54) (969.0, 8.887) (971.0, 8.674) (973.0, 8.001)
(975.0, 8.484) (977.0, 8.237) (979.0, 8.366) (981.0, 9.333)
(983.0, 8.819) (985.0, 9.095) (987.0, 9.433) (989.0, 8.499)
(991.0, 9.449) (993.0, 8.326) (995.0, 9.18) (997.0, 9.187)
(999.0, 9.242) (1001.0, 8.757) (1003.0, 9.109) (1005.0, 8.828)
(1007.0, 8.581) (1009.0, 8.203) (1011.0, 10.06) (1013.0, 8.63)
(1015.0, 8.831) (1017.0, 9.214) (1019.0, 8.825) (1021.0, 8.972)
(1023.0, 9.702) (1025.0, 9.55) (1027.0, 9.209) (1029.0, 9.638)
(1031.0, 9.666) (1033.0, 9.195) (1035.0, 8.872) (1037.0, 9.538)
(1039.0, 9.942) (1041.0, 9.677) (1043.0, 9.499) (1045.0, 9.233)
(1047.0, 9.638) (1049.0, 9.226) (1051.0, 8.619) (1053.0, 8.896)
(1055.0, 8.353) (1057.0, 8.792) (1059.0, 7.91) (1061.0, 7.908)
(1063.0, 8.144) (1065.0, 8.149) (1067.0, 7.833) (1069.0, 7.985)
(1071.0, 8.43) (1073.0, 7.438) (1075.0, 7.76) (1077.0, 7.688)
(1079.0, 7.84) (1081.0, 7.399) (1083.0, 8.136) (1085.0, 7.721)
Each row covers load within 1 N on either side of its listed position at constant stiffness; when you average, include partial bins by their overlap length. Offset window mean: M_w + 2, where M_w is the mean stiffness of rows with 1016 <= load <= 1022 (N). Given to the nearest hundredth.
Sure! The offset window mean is 11.00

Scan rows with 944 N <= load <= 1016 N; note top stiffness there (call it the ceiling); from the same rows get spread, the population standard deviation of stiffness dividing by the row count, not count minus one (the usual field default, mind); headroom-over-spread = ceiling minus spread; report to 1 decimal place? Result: 9.6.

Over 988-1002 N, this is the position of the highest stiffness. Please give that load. 991.0 N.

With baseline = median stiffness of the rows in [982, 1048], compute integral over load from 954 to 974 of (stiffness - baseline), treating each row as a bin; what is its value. -17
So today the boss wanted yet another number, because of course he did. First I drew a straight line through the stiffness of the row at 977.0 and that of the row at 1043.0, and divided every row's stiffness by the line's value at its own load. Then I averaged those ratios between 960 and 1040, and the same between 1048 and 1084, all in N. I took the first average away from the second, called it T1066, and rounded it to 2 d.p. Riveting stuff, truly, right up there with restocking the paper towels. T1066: -0.21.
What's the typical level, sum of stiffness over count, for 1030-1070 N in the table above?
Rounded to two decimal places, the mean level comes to 8.85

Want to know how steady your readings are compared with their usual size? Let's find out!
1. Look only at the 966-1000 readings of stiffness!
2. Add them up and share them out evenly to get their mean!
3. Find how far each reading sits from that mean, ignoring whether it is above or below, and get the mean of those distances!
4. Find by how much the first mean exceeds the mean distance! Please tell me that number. 8.42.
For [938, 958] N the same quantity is 8.00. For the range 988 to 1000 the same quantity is 8.60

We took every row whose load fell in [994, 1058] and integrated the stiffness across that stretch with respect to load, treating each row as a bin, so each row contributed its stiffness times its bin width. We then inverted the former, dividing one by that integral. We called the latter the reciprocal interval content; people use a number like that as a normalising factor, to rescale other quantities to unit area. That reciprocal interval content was 0.002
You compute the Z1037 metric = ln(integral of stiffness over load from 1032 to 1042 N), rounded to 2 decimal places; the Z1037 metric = 4.55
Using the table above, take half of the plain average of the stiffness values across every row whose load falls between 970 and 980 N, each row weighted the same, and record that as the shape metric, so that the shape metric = 4.18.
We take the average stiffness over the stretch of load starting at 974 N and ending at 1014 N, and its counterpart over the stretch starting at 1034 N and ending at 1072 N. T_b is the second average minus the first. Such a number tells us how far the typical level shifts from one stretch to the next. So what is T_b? -0.12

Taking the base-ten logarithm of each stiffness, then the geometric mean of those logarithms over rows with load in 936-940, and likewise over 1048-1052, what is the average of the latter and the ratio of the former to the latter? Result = 0.96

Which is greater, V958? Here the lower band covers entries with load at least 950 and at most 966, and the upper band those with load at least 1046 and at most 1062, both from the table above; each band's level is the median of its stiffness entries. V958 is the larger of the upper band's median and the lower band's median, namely 8.71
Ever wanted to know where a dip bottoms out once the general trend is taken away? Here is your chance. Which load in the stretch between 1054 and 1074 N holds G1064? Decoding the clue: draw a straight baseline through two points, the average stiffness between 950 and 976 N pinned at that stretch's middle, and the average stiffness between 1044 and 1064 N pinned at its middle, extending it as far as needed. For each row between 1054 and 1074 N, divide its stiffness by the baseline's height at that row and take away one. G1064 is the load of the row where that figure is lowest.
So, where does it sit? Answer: 1073.0 N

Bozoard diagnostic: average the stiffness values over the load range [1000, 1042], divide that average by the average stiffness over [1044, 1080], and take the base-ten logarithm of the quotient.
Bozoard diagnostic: 0.043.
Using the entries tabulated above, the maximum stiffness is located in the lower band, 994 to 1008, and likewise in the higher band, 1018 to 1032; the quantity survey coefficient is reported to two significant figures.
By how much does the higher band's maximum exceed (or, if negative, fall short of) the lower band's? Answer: 0.46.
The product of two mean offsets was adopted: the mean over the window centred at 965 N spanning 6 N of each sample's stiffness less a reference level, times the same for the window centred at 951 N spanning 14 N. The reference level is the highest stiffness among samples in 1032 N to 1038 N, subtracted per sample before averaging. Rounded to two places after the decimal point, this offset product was 1.32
